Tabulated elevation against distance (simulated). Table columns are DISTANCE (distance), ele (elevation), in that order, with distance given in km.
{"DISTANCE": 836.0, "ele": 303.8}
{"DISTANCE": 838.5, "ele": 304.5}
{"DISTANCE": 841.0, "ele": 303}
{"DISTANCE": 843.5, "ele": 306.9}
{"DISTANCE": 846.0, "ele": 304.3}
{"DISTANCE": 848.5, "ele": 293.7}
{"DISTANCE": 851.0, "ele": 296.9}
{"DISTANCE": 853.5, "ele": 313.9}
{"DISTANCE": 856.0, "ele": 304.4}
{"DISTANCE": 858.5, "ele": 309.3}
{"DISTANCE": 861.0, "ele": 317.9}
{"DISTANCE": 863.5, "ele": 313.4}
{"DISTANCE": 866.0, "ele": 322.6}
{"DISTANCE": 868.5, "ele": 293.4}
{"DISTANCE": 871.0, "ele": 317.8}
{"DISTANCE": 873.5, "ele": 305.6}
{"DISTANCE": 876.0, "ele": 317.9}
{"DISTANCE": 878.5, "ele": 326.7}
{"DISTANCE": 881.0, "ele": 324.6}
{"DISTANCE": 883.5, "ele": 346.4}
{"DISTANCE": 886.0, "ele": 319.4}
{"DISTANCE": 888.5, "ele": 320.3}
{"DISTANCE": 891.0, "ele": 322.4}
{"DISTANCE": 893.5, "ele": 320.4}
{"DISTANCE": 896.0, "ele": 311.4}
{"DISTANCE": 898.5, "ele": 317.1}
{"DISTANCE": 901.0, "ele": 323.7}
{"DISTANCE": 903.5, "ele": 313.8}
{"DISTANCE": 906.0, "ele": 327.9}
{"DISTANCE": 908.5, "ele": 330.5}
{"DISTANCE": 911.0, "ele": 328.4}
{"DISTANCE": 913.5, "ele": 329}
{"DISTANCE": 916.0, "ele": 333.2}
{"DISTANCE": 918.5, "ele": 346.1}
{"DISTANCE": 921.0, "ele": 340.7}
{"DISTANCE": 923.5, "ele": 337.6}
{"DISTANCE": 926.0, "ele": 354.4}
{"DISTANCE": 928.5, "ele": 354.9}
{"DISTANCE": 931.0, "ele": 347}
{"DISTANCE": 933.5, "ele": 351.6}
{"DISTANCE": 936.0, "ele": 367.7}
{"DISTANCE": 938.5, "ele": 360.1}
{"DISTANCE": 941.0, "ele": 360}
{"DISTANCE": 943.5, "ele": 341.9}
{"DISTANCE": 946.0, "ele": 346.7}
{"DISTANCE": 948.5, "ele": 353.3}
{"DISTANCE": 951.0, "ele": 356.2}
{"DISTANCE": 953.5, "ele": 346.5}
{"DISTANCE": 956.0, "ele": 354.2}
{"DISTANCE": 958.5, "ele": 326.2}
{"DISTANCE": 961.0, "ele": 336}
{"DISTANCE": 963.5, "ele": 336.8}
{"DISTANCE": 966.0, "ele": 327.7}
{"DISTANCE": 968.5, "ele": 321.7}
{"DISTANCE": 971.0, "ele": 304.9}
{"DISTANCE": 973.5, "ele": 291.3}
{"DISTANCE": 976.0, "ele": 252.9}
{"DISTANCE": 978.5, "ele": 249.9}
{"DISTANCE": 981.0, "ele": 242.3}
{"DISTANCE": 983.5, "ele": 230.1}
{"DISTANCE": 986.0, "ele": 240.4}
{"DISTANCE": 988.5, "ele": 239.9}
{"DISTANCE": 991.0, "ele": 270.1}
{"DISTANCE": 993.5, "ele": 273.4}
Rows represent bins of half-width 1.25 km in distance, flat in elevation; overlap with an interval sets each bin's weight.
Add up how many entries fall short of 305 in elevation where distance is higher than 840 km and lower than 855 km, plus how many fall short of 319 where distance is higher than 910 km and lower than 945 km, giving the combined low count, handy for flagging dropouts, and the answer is 4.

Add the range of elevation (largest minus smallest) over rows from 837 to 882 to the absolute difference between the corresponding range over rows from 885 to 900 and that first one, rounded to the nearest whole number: 56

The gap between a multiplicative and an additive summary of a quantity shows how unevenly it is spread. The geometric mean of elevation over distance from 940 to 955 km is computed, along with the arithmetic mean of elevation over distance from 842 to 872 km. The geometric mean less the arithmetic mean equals 43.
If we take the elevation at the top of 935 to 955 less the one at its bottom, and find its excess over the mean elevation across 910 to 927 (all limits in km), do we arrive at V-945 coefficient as -360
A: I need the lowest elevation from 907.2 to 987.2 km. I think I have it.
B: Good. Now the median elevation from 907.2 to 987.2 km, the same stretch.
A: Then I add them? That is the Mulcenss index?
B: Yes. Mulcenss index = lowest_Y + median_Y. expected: 567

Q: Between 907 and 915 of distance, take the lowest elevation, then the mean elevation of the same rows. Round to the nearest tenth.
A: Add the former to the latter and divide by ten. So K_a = 65.8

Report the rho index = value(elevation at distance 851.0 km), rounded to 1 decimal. 296.9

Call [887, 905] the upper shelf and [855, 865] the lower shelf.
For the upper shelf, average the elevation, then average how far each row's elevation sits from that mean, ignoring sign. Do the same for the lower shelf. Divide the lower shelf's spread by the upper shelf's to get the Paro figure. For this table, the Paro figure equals 1.2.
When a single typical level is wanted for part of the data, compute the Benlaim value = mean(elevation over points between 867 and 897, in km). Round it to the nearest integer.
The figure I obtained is 319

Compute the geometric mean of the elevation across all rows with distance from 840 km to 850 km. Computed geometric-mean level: 302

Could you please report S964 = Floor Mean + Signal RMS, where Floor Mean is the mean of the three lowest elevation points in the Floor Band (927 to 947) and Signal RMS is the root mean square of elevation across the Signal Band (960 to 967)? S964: 679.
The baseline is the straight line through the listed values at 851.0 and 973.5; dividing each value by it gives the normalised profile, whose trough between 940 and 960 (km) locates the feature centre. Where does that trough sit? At 958.5 km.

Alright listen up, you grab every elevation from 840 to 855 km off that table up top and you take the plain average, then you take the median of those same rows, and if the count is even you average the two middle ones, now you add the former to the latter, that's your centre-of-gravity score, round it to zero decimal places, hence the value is 607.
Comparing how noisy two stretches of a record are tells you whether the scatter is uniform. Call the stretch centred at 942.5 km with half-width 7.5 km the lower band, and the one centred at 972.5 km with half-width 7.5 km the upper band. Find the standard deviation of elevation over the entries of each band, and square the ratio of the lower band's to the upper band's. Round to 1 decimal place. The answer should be 0.1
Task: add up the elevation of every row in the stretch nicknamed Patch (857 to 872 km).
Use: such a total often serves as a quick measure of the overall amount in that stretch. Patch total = 1874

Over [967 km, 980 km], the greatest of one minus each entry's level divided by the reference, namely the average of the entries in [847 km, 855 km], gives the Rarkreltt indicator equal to 0.17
